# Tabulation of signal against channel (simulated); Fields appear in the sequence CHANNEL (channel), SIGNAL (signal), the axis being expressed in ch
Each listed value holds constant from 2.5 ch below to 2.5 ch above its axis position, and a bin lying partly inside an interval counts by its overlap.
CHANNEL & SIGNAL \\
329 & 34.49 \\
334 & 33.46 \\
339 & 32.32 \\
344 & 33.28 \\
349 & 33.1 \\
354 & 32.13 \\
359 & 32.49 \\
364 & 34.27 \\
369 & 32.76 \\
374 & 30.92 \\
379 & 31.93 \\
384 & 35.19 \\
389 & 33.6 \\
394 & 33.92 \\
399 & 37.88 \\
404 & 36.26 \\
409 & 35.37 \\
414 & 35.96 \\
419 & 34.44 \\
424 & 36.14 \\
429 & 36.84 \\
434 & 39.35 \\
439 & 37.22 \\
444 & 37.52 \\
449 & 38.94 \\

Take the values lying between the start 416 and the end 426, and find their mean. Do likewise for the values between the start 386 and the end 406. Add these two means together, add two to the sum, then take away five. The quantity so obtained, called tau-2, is 67.7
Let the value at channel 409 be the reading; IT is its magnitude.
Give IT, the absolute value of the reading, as 35.4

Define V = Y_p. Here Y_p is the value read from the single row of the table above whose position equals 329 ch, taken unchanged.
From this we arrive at 34.49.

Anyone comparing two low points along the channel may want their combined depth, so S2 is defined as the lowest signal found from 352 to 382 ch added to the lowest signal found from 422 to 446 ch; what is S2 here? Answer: 67.1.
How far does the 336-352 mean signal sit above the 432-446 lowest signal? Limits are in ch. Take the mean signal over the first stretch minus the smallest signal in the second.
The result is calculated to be -4.3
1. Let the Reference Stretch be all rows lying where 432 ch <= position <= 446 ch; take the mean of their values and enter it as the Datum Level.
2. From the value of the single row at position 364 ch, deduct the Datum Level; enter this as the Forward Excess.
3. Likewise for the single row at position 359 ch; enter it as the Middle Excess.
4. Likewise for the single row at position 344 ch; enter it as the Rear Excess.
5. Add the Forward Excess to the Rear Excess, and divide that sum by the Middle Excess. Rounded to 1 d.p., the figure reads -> 1.5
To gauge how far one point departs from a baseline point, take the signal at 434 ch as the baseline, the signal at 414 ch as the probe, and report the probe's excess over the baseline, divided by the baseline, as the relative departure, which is -0.09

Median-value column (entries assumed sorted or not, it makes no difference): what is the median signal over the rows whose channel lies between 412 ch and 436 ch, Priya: 36.1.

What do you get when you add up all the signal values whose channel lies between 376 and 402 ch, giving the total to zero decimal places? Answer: 173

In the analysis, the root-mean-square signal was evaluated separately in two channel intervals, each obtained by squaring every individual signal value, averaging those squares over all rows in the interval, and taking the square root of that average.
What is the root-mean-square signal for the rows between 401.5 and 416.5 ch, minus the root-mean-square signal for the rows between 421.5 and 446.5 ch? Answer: -1.6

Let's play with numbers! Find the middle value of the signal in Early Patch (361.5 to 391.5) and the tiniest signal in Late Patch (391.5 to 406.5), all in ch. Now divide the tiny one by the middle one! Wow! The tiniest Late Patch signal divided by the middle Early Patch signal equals 1.02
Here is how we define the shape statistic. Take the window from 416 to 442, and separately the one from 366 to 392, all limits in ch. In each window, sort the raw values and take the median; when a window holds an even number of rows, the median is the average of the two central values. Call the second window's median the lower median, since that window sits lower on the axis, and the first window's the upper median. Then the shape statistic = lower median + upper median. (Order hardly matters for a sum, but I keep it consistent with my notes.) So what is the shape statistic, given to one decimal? 69.6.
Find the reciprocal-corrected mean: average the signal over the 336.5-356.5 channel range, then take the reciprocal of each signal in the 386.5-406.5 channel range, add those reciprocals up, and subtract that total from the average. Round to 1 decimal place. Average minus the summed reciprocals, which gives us 32.6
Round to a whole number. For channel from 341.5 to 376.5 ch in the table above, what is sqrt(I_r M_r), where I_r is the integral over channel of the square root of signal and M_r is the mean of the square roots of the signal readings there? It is 34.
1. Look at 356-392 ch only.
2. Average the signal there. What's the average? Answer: 33.0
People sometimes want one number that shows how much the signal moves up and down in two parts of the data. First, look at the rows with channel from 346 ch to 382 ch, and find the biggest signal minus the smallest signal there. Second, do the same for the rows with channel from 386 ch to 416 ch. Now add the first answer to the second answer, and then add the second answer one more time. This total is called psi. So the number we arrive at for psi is 11.9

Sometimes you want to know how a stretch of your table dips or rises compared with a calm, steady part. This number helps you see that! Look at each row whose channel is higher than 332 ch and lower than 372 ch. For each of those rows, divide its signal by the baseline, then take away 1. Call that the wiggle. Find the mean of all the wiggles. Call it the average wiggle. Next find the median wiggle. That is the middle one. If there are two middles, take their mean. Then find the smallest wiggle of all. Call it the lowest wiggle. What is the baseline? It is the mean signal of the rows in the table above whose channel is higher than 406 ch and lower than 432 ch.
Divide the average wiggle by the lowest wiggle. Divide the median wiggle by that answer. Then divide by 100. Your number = -0.0010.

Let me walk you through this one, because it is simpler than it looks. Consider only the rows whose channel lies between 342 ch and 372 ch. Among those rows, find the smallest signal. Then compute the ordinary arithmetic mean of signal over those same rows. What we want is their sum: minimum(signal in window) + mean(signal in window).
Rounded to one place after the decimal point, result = 65.1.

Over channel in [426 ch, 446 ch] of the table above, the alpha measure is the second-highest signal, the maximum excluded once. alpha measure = 37.52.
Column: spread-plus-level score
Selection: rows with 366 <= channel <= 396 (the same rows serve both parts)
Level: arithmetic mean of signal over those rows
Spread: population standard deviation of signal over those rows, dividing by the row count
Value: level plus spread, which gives 34.4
